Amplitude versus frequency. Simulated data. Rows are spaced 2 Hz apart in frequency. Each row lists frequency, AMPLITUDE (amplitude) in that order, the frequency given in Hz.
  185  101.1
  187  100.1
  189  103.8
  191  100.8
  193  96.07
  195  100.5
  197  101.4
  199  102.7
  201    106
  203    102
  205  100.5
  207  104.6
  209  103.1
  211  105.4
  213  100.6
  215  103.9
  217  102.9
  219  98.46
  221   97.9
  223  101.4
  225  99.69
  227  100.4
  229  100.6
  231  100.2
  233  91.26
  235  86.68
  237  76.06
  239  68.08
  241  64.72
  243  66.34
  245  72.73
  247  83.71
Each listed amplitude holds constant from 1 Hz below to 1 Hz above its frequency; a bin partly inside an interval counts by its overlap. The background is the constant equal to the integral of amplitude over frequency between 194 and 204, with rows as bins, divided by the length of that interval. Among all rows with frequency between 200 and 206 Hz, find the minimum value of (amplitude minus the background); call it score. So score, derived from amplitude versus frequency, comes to -2.0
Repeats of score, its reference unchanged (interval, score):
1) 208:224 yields -4.6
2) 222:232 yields -2.8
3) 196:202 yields -1.1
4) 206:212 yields 0.6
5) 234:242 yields -37.8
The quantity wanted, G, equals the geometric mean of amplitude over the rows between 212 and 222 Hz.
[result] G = 101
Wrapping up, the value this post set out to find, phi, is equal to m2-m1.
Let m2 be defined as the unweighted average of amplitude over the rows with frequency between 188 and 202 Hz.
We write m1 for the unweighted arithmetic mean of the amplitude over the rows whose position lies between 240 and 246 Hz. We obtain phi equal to 34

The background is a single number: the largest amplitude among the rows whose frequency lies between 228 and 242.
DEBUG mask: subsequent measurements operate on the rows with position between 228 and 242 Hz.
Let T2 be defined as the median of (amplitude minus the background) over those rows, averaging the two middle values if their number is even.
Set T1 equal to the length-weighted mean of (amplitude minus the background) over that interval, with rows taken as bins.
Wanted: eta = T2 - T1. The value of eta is 2.74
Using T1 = -17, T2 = -14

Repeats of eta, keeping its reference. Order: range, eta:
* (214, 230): -0.16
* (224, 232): 0.08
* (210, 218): 0.20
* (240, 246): -1.59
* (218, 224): -0.79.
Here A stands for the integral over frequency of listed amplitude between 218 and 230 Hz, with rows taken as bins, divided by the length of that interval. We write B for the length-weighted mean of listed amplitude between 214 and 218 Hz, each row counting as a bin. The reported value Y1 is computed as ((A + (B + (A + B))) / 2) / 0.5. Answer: 406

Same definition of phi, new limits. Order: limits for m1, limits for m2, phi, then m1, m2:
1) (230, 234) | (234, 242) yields -22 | 96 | 74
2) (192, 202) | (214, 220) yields 0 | 101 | 102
